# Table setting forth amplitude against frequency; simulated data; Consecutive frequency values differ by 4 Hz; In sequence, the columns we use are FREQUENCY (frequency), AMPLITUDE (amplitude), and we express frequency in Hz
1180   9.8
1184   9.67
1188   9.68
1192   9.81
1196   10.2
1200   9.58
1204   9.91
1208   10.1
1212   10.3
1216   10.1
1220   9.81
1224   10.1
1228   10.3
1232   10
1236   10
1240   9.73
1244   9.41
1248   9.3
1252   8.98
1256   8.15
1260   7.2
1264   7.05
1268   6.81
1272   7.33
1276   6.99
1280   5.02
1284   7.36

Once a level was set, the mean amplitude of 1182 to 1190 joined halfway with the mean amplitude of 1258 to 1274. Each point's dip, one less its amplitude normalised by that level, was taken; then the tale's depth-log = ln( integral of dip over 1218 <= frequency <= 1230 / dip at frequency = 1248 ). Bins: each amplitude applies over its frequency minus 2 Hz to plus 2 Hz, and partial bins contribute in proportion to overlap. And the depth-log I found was 3.1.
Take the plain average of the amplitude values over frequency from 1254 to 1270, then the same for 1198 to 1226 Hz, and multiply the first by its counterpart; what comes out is 73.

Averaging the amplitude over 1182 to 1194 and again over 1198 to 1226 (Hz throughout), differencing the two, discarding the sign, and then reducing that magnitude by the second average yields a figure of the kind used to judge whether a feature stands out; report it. -9.7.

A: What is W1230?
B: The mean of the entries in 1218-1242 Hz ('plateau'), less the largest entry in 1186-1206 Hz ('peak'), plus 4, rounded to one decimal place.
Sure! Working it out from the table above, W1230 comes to 3.8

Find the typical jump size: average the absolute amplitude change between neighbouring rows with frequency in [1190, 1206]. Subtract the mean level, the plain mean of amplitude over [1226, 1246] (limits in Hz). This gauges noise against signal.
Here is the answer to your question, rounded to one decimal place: -9.4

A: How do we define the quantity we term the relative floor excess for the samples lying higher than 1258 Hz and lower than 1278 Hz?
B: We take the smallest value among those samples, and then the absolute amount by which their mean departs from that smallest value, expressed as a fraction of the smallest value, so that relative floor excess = 0.039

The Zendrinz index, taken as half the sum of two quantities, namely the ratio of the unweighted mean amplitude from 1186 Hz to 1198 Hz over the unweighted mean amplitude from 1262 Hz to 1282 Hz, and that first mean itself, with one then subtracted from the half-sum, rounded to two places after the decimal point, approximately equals 4.69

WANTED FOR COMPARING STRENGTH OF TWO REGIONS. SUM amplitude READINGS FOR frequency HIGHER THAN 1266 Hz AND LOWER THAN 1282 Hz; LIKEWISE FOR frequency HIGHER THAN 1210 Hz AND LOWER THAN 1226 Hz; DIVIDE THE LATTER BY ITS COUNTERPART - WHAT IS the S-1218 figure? 1.54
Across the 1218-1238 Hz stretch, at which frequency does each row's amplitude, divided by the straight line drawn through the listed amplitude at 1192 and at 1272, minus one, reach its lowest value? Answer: 1220 Hz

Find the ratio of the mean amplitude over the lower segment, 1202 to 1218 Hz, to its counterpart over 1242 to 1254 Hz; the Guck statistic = 1.1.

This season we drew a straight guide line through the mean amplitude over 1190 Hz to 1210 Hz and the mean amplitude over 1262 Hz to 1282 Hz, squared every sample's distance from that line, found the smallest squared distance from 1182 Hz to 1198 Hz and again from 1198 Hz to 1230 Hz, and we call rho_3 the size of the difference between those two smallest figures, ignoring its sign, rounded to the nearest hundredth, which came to 0.02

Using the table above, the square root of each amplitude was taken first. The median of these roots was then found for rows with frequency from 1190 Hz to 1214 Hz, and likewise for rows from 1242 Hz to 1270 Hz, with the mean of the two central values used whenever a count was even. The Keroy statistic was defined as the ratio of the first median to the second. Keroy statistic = 1.11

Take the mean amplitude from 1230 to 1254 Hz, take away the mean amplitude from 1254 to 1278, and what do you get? 2.3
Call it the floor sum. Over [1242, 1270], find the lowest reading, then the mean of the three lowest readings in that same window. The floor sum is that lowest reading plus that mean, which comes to 13.8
